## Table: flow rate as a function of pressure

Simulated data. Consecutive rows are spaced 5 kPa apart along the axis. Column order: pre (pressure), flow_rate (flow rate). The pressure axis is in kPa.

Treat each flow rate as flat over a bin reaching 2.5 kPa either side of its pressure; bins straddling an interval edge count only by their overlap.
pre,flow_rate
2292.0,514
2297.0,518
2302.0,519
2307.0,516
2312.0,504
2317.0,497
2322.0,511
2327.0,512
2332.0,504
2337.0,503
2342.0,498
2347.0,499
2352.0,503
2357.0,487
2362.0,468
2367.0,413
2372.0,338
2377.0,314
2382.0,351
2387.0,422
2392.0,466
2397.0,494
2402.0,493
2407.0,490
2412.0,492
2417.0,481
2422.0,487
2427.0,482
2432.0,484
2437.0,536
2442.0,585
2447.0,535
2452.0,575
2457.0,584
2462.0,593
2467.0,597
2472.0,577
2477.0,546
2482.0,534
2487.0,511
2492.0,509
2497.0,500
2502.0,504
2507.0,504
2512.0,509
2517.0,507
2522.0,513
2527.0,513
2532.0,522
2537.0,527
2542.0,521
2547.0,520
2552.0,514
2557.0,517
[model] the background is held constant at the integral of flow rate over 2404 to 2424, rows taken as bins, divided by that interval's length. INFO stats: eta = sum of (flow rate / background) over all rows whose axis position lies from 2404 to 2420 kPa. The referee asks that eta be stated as 3.00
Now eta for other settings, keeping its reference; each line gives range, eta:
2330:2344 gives 3.09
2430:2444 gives 3.29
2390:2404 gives 2.98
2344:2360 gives 3.05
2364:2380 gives 2.18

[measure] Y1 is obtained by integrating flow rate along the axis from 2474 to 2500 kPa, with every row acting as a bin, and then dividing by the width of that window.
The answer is 521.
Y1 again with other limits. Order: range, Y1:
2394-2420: 489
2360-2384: 375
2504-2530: 509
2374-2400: 410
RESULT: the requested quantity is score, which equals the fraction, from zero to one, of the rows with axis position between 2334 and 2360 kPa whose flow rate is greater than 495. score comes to 0.80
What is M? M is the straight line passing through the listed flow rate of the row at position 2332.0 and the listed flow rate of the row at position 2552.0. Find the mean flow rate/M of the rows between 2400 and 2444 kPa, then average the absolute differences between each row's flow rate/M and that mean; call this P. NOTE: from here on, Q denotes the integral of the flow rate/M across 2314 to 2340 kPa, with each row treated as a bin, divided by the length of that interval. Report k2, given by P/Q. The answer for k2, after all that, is 0.049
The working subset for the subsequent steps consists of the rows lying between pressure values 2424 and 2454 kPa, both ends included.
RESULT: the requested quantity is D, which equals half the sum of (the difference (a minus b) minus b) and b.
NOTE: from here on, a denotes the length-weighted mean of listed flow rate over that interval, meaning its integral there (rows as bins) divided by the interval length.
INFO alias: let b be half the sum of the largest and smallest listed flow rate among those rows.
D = -1.1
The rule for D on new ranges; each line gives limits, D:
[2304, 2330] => 0.8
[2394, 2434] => 0.1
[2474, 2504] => -2.2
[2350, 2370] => 2.8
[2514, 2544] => 0.0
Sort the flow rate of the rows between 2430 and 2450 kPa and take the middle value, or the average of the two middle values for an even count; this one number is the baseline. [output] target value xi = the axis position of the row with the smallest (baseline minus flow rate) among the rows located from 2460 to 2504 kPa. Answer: 2467.0 kPa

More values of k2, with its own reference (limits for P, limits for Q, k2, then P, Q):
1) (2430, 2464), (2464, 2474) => 0.054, 0.063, 1.152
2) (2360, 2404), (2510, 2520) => 0.112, 0.111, 0.992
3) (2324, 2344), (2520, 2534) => 0.008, 0.008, 1.006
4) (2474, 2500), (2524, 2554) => 0.031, 0.032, 1.012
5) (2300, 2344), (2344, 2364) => 0.014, 0.014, 0.970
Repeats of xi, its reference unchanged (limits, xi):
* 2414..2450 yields 2442.0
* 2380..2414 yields 2397.0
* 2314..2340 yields 2327.0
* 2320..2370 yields 2327.0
